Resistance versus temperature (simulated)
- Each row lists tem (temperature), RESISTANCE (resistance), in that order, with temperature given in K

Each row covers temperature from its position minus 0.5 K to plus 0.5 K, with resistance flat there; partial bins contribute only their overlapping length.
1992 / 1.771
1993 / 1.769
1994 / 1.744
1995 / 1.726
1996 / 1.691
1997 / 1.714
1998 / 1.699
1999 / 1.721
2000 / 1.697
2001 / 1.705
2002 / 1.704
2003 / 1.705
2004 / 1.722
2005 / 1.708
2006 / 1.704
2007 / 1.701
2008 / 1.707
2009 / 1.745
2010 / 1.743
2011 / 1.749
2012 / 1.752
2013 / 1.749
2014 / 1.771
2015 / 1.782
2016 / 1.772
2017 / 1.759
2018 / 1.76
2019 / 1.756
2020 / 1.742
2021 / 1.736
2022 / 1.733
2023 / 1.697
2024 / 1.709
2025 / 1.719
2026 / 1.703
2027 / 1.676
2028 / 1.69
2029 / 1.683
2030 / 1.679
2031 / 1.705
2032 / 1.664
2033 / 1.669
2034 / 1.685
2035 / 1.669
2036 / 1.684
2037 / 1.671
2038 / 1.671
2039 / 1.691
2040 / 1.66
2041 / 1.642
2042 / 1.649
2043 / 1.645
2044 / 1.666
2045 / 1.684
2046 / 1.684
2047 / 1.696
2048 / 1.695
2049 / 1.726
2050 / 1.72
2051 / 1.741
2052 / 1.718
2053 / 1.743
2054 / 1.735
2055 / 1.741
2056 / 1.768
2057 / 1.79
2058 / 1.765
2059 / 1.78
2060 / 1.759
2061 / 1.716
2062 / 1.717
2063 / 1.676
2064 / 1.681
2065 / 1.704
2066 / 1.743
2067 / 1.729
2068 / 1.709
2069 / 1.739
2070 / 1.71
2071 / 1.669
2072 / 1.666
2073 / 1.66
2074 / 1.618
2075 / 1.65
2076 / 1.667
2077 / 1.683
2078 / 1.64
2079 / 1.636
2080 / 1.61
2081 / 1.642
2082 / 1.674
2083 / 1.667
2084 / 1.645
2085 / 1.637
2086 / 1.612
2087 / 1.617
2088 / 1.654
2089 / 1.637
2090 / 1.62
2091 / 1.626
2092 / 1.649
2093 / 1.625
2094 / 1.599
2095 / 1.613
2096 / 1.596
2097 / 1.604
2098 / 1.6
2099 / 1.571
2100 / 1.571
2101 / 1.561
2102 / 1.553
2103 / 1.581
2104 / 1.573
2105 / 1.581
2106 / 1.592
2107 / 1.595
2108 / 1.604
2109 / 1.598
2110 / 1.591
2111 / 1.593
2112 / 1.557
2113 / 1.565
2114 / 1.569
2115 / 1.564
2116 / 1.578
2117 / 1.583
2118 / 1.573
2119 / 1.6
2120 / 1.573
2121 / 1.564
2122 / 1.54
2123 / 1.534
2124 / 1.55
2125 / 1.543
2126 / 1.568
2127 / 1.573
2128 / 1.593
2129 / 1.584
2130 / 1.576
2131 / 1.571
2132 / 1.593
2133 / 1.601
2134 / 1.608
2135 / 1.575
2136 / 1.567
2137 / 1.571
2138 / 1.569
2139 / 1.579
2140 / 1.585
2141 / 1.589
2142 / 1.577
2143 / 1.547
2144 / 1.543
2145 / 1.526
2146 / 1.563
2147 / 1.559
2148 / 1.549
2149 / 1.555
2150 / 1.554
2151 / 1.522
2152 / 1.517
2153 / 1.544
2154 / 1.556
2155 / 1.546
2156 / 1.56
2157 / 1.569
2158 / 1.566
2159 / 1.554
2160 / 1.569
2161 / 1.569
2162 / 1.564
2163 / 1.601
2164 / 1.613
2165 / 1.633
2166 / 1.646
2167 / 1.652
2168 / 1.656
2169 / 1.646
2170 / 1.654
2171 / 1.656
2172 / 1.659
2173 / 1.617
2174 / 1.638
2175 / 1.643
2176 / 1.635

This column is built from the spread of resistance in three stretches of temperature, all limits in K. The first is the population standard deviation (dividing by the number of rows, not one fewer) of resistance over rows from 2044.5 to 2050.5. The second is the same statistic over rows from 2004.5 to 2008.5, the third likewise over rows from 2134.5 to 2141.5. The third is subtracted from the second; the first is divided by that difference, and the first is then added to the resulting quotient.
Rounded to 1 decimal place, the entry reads -3.3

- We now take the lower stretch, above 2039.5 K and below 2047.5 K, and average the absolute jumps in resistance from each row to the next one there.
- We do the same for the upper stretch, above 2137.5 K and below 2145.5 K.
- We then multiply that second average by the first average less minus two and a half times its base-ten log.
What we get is -0.057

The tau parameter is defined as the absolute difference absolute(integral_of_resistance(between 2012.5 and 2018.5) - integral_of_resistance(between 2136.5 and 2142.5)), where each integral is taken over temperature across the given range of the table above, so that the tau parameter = 1.1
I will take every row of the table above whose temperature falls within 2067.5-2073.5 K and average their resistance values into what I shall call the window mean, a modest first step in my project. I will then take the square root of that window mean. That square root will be 1.30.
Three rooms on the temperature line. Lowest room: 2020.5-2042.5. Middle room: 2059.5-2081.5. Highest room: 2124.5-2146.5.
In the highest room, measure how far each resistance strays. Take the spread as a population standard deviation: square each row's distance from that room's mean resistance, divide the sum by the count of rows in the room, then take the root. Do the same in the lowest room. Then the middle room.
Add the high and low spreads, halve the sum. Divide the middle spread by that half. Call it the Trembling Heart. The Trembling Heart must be 1.9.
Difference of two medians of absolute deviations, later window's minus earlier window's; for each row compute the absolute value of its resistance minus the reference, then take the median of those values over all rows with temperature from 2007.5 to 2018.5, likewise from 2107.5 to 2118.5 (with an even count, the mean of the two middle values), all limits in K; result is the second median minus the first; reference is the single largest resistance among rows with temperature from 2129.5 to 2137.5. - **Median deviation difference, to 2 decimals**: -0.11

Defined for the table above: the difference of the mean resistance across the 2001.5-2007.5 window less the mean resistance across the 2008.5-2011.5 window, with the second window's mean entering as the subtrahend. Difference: -0.04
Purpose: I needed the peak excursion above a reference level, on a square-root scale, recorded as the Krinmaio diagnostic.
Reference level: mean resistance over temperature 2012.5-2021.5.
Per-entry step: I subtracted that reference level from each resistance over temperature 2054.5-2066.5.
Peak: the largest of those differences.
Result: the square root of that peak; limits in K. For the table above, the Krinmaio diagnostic 0.177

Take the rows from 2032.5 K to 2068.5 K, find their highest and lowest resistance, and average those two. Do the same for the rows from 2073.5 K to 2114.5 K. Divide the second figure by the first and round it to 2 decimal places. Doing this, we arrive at 0.94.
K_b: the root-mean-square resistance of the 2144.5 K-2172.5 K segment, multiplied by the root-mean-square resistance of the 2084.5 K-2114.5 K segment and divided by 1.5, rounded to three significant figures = 1.69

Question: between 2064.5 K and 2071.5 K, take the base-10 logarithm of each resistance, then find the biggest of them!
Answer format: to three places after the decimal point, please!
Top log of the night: 0.241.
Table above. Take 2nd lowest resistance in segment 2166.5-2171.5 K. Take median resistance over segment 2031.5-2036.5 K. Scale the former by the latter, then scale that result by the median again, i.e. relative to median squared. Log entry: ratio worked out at 0.59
